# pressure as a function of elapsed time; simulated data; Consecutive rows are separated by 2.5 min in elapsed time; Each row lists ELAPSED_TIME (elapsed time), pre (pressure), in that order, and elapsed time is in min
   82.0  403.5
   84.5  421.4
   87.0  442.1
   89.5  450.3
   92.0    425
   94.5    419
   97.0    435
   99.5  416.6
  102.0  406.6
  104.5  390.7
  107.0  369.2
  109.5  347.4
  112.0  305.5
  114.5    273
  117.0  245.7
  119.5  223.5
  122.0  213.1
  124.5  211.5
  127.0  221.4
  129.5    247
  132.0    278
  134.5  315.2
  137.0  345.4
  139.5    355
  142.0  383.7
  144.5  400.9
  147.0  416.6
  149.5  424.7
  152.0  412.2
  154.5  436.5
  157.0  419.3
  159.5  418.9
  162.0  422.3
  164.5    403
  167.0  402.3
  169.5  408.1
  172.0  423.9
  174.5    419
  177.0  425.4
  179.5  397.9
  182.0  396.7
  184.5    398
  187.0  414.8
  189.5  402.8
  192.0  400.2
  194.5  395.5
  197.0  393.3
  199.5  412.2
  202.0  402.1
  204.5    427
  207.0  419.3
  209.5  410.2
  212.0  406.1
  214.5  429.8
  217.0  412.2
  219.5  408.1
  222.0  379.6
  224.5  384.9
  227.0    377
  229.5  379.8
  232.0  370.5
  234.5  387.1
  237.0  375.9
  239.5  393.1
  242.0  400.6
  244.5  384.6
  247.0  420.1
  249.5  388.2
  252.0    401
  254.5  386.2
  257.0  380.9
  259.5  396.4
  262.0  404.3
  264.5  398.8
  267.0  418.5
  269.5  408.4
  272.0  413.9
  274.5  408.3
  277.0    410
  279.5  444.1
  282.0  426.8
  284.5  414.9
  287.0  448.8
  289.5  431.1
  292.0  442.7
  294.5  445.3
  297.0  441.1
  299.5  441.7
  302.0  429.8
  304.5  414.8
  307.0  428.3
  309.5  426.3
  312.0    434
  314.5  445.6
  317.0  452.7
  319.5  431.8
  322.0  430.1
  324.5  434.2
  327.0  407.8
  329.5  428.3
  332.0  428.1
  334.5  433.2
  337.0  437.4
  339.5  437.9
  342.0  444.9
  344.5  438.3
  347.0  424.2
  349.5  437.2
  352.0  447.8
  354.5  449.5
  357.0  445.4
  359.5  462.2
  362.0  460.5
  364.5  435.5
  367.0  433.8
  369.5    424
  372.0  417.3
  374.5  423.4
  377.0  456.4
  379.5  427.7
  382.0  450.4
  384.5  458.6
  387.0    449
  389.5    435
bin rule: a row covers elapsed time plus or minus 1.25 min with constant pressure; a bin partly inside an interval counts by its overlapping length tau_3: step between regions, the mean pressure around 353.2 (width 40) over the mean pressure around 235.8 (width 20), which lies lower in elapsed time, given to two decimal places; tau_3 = 1.15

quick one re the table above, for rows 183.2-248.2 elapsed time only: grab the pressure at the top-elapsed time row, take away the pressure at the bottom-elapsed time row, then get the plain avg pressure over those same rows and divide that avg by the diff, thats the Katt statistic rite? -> 18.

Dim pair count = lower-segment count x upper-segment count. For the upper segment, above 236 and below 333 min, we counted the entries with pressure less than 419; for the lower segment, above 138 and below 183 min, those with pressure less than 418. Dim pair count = 190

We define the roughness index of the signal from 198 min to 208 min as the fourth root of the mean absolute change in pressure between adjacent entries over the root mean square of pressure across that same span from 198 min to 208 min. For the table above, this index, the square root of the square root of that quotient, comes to 0.430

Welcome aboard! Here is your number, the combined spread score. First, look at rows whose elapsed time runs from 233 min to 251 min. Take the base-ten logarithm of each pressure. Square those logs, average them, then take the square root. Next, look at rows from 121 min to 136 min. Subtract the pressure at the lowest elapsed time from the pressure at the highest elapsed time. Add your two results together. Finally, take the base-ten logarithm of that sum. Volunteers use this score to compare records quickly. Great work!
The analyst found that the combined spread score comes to 2.02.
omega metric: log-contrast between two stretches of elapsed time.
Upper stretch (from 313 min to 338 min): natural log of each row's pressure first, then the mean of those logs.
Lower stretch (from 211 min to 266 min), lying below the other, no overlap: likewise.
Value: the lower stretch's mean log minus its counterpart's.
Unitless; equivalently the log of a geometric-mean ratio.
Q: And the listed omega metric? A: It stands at -0.095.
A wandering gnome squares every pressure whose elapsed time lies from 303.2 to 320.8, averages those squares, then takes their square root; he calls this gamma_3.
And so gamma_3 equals 434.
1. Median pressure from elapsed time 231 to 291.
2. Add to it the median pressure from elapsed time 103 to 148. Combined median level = 713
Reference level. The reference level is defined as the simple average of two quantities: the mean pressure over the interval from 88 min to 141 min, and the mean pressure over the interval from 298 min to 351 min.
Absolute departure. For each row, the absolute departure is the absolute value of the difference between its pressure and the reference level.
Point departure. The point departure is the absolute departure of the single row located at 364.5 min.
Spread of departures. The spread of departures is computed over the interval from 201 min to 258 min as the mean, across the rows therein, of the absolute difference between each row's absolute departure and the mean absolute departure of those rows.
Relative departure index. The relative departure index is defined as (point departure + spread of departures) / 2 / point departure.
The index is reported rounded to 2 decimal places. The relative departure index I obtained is 0.62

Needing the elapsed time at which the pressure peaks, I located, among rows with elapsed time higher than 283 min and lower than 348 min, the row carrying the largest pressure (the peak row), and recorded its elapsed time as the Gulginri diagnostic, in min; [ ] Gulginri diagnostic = 317.0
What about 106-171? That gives 154.5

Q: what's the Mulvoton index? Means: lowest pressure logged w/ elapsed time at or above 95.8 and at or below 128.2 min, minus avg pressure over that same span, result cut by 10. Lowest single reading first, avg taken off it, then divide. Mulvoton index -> -10.1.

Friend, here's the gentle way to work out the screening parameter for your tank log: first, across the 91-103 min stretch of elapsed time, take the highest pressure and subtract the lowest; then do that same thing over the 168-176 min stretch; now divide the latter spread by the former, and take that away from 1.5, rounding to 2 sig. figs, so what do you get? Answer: 0.94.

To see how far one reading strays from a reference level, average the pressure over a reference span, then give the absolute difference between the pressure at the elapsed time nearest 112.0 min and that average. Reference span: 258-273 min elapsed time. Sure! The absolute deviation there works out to 101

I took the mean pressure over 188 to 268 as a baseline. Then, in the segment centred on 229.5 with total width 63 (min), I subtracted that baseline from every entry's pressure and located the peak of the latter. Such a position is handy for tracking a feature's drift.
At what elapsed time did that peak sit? 214.5 min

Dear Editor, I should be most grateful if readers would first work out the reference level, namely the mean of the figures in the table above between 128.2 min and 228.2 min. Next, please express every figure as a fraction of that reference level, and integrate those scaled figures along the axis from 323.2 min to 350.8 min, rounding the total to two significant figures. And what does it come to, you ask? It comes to 30 min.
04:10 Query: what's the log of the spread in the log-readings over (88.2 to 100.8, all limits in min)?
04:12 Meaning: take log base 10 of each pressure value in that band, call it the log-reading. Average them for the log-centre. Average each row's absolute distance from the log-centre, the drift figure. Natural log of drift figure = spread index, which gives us -4.53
